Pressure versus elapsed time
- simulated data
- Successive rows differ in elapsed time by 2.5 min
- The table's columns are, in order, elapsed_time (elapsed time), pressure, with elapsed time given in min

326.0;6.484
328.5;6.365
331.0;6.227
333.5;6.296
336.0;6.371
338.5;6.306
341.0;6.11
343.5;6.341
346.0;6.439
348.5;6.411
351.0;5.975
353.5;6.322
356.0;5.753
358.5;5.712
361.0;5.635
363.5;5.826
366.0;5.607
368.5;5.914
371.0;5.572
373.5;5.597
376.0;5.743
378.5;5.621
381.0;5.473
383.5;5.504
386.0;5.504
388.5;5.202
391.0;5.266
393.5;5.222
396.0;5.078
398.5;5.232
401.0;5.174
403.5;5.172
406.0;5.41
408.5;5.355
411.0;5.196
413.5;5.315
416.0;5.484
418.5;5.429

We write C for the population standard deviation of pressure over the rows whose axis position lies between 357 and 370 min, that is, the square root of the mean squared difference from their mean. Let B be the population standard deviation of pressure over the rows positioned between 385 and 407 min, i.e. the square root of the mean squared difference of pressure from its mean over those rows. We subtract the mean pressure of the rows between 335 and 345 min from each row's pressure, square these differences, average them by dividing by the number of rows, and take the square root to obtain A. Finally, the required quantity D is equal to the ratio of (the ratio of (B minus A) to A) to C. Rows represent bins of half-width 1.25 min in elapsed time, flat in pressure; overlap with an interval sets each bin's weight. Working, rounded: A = 0.102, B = 0.12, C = 0.12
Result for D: 2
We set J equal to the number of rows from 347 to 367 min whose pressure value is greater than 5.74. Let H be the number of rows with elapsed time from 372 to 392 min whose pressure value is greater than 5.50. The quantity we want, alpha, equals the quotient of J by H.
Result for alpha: 1.0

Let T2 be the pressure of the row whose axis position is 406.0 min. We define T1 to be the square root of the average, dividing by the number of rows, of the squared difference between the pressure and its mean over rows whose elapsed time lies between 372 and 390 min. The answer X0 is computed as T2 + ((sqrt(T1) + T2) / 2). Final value 8.3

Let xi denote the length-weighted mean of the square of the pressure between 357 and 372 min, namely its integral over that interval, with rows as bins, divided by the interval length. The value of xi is 33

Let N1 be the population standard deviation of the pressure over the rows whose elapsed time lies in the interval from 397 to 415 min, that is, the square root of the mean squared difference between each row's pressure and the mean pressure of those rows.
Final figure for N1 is 0.09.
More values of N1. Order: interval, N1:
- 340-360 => 0.27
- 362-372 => 0.14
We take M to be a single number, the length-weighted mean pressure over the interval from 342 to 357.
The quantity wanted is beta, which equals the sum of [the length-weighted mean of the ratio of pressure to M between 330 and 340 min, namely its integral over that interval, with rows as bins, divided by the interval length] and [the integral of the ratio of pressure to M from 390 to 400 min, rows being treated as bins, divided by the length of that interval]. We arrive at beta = 1.85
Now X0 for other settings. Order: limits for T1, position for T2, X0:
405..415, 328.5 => 9.7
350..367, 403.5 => 8.0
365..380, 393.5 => 8.0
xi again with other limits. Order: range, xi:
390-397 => 27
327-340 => 40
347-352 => 39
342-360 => 38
